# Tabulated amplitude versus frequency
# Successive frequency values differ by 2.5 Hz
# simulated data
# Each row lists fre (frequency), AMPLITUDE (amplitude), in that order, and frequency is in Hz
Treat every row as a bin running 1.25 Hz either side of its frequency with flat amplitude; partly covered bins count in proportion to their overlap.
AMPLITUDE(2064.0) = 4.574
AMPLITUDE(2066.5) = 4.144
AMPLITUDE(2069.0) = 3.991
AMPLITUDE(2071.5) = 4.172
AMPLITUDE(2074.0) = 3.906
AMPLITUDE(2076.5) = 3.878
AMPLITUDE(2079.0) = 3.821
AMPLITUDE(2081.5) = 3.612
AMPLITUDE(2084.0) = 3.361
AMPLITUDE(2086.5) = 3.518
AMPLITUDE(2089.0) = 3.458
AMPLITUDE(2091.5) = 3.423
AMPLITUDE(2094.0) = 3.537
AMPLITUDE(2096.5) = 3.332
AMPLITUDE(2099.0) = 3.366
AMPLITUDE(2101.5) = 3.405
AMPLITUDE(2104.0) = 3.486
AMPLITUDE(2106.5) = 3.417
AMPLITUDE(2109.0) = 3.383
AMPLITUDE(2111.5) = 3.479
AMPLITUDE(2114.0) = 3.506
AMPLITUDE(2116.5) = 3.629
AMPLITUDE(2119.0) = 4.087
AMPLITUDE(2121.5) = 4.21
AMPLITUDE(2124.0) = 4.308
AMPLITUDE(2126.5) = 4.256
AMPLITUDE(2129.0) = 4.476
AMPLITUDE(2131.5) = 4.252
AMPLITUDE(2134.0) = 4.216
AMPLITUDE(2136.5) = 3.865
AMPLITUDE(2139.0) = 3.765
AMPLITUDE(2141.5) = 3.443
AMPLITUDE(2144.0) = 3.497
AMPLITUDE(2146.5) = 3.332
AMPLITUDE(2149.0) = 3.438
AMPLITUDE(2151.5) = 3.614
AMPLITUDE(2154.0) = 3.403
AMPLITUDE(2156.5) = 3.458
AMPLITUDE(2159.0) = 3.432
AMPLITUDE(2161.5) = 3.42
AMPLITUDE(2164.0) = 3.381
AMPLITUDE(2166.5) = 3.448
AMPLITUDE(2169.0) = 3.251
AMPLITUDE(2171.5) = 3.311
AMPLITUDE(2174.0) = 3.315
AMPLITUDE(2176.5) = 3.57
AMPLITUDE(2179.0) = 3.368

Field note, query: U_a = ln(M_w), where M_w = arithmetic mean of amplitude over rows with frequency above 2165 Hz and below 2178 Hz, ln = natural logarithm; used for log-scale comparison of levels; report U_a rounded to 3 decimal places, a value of 1.218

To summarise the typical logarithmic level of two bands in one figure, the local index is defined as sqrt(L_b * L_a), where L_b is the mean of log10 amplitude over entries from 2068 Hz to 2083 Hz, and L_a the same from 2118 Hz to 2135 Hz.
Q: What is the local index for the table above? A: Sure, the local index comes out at 0.609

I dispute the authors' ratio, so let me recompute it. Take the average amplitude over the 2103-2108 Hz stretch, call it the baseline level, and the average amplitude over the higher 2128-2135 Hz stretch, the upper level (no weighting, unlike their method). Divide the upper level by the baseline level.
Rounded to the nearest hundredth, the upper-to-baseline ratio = 1.25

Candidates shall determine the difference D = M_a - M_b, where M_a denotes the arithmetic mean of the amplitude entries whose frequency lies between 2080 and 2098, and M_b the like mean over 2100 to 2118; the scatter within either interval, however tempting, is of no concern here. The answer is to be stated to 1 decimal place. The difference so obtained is 0.0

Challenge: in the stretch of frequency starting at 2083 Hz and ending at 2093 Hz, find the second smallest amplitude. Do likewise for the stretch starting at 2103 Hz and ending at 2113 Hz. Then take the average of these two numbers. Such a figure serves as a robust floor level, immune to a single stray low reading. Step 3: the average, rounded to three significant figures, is 3.42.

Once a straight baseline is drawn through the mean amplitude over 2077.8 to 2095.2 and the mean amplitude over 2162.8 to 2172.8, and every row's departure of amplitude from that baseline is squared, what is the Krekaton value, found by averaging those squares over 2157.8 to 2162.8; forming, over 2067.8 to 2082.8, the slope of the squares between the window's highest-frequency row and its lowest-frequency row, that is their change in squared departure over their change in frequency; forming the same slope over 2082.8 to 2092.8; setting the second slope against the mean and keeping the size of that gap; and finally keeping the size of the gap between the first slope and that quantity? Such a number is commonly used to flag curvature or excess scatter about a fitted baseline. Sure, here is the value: 0.020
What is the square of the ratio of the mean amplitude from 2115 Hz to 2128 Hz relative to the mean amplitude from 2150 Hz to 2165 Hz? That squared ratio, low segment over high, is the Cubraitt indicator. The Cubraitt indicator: 1.41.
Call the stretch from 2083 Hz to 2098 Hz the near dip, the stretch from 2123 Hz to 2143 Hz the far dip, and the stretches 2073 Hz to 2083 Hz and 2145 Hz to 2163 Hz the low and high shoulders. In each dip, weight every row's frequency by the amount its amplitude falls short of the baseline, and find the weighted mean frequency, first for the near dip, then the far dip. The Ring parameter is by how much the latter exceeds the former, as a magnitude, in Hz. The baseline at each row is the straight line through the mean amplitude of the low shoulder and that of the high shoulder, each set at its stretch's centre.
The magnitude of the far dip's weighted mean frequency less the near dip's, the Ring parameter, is 39.9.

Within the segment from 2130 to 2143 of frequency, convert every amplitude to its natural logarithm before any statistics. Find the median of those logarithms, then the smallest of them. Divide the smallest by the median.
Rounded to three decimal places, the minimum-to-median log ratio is 0.914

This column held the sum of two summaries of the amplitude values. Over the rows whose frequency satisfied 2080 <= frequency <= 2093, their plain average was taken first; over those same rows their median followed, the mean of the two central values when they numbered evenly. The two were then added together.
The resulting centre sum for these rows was 6.9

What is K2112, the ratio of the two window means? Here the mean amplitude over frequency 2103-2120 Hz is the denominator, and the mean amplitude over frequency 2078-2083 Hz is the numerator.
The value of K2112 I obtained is 1.04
